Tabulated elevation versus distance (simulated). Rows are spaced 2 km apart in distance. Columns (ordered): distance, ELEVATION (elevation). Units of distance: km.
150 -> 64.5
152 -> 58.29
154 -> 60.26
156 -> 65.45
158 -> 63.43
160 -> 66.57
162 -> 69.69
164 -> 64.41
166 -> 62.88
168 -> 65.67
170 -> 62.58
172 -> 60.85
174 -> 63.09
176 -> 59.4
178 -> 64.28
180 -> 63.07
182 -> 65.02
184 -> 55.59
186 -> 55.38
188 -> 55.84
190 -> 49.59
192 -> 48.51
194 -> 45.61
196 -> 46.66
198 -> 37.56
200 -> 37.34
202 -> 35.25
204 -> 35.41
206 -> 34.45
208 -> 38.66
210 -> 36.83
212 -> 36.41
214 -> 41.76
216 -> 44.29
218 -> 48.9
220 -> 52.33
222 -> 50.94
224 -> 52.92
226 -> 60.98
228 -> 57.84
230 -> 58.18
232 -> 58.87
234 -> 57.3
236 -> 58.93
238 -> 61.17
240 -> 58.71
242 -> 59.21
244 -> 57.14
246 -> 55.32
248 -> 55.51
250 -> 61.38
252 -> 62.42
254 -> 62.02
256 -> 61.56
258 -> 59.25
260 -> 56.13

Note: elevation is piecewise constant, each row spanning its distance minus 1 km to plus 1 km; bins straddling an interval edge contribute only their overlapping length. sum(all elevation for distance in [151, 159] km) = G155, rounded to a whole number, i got 247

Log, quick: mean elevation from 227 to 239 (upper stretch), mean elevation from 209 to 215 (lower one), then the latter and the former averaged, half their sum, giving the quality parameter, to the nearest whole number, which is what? 49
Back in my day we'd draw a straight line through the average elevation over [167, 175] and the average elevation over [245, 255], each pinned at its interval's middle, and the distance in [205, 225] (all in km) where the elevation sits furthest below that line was 206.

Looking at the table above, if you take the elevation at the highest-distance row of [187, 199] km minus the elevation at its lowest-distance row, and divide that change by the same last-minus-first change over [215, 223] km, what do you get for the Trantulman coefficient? -3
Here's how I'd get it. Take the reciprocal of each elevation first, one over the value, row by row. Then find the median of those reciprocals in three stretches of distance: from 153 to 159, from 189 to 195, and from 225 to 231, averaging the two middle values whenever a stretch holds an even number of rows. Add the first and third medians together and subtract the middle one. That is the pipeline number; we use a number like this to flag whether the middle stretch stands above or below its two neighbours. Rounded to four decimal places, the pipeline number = 0.0123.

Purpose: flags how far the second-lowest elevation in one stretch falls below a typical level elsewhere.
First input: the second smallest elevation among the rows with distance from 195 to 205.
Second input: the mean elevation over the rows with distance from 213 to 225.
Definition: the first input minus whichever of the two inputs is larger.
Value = -13.1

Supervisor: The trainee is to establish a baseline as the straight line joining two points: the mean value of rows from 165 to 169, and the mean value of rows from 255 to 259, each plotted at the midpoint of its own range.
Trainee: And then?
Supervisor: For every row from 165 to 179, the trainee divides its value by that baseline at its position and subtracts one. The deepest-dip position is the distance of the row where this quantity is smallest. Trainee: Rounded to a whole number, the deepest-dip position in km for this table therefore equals 176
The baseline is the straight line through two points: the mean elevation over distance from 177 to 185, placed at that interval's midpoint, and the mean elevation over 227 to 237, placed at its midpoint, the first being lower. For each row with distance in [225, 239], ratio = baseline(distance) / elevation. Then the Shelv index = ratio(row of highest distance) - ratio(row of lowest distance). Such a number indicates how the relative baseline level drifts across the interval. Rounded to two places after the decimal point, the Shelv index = -0.02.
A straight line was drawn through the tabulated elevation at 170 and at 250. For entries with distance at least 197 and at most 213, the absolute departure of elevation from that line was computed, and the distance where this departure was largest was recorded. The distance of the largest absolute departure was 206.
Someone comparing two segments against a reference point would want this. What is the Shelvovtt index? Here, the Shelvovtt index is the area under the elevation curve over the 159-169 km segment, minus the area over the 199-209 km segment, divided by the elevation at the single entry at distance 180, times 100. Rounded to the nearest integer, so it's 470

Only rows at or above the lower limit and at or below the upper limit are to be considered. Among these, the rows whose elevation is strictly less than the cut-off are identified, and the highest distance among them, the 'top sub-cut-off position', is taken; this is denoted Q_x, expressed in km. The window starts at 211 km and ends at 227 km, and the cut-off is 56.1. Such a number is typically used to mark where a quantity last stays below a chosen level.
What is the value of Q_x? 224 km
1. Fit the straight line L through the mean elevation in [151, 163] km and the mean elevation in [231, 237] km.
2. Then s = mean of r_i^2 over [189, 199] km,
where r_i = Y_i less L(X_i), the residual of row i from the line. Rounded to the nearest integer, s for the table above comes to 262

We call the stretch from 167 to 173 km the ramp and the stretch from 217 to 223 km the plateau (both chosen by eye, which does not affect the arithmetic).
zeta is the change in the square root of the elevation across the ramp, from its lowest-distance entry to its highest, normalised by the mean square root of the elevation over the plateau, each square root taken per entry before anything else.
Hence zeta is -0.04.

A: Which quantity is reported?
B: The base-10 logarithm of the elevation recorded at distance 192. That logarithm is 1.69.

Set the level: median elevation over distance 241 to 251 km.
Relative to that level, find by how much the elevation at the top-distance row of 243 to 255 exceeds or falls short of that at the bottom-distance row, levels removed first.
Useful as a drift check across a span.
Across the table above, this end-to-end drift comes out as 4.9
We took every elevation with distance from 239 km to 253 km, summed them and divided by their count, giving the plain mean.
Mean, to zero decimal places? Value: 59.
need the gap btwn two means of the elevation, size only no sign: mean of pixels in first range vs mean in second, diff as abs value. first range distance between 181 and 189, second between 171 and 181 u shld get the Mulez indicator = 4.2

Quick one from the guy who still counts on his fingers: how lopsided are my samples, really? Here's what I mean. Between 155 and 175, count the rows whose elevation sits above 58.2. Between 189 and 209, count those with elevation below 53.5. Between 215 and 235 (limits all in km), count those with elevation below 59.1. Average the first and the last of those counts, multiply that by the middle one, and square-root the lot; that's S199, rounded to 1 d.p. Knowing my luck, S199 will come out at 9.7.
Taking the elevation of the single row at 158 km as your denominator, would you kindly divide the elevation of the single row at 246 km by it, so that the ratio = 0.87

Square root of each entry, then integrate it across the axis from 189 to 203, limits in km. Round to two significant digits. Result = 92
